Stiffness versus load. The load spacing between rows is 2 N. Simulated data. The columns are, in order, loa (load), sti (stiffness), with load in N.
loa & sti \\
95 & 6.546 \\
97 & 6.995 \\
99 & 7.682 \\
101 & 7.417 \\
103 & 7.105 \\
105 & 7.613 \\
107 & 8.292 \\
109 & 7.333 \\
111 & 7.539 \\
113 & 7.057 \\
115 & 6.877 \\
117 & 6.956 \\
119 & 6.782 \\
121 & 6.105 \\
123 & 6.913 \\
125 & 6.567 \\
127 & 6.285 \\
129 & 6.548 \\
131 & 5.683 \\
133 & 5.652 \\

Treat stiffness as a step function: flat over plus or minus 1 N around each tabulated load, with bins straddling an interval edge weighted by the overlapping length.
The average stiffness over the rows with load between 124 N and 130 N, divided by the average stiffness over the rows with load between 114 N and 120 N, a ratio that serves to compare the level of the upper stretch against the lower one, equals 0.941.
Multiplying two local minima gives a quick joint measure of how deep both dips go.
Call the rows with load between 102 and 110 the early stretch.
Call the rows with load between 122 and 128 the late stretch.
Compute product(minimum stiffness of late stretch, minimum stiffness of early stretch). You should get 45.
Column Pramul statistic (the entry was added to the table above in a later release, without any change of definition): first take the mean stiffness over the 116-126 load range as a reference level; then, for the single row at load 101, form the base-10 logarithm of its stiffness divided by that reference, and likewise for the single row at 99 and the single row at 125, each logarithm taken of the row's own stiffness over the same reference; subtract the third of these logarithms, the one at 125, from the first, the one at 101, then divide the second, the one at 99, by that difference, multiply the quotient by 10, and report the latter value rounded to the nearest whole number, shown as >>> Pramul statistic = 12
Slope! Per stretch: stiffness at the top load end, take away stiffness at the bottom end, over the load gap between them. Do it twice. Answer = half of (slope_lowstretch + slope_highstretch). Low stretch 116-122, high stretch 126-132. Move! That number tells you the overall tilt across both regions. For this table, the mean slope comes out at -0.18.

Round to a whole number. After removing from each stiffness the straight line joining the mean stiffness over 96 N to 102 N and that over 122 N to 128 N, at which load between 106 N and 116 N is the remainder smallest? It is 115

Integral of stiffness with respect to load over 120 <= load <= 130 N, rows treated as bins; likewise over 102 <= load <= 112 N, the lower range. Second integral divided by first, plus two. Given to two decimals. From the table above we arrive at 3.17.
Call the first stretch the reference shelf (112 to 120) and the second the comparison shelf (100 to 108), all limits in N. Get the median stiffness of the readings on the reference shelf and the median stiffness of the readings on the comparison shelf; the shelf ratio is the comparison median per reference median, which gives 1.09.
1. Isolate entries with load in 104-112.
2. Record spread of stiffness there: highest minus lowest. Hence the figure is 0.96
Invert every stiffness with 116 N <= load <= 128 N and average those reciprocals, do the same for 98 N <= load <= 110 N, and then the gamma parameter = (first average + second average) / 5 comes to 0.0568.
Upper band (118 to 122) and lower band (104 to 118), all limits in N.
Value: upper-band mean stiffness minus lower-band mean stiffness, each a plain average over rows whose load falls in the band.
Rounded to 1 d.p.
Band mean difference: -0.9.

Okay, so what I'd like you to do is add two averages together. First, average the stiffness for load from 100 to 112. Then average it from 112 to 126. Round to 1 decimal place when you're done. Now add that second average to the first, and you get 14.3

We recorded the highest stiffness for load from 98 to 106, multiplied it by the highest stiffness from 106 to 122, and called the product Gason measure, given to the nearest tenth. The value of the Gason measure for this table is 63.7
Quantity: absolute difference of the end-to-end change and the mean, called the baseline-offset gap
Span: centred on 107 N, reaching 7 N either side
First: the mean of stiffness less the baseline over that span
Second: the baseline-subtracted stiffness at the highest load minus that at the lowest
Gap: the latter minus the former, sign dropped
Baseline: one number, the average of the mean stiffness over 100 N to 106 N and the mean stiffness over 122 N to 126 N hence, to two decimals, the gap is 0.78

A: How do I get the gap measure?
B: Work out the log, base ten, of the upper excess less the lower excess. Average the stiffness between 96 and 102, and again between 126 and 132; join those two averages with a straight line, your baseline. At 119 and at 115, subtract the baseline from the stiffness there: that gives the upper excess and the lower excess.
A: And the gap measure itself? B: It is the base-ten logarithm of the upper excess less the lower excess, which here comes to -1.2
